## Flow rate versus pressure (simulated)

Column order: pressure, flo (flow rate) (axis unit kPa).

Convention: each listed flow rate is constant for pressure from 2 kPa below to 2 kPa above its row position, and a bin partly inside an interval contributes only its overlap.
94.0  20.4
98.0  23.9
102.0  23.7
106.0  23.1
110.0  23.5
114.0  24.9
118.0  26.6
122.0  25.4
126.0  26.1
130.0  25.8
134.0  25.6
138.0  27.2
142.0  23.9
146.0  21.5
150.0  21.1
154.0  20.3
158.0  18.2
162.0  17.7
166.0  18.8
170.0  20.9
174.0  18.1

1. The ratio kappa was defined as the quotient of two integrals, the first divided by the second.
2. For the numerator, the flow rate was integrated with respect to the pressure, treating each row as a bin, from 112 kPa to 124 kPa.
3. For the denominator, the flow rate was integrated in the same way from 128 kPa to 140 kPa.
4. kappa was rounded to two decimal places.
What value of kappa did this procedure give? 0.98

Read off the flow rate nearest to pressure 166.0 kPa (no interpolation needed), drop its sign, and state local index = 19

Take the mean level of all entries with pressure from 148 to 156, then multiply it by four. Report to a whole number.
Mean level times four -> 83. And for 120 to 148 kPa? 100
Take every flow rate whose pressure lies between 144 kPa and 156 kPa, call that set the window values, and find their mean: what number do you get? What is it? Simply 21.0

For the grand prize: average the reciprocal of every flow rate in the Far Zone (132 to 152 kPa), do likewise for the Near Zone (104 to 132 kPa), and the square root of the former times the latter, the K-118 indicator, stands 0.0411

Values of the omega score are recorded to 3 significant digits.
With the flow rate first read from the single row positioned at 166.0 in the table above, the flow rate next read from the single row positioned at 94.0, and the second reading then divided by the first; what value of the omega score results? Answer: 1.09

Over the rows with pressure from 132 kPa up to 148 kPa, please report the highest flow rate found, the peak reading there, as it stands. 27.2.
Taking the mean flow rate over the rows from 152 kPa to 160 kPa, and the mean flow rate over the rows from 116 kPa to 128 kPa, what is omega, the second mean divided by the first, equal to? 1.35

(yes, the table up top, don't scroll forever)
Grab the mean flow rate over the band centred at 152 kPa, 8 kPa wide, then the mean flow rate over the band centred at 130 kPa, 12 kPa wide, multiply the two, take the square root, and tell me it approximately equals 23.1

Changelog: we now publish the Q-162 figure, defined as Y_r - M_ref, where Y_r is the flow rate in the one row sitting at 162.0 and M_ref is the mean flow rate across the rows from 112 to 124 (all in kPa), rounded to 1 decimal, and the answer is -7.9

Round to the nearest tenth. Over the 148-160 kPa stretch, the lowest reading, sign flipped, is -18.2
